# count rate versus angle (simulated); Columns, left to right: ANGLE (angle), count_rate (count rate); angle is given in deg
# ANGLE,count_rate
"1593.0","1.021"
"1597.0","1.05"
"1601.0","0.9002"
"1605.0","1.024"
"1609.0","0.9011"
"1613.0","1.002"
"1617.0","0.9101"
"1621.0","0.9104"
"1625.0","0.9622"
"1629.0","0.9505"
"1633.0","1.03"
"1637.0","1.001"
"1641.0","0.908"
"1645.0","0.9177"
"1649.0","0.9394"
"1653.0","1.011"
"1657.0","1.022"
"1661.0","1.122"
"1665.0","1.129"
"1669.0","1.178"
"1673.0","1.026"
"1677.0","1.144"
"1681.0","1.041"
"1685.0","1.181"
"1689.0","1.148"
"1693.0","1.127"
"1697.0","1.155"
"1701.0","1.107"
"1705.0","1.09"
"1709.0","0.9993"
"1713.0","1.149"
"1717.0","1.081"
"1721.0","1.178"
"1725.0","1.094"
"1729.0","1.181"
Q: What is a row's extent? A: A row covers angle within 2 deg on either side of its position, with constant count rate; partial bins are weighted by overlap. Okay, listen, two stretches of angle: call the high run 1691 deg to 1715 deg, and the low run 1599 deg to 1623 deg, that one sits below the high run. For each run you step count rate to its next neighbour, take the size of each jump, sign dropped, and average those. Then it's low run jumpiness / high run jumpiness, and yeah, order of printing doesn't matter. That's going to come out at 1.3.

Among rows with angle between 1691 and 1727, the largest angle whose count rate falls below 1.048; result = 1709.0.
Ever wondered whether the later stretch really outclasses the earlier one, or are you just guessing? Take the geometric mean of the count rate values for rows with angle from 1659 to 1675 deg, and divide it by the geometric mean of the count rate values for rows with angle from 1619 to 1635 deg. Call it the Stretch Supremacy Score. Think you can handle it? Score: 1.16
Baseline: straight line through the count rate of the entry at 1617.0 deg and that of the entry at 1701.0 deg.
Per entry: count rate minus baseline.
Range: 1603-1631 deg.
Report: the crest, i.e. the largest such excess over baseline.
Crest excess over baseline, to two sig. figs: 0.14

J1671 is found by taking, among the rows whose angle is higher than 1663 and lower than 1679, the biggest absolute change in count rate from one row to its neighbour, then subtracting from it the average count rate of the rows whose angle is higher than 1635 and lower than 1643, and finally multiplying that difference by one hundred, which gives -80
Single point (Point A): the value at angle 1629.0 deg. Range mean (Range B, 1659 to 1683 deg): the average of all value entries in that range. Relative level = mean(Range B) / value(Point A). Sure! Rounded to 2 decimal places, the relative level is 1.16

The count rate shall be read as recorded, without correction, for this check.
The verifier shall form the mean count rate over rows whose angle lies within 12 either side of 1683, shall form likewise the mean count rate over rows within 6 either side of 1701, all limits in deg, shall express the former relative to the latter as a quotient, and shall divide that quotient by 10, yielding 0.099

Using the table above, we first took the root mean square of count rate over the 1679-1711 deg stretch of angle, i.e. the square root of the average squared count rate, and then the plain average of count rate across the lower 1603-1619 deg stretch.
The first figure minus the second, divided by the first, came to 0.134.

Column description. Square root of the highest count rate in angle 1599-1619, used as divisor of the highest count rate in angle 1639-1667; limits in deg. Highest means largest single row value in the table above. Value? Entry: 1.12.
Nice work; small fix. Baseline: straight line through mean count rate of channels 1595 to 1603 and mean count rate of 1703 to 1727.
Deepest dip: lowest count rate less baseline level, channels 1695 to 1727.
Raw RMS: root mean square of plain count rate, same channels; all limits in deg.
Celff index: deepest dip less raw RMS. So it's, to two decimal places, -1.20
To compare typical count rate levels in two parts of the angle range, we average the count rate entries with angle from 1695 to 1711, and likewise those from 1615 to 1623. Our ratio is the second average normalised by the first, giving 0.84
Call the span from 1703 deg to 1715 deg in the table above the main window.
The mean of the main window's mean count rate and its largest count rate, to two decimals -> 1.11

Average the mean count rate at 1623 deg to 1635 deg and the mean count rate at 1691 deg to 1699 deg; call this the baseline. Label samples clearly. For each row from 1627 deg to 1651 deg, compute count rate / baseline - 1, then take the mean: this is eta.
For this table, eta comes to -0.10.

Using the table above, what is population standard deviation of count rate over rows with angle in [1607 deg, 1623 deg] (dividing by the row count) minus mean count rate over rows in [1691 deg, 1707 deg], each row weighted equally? -1.08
